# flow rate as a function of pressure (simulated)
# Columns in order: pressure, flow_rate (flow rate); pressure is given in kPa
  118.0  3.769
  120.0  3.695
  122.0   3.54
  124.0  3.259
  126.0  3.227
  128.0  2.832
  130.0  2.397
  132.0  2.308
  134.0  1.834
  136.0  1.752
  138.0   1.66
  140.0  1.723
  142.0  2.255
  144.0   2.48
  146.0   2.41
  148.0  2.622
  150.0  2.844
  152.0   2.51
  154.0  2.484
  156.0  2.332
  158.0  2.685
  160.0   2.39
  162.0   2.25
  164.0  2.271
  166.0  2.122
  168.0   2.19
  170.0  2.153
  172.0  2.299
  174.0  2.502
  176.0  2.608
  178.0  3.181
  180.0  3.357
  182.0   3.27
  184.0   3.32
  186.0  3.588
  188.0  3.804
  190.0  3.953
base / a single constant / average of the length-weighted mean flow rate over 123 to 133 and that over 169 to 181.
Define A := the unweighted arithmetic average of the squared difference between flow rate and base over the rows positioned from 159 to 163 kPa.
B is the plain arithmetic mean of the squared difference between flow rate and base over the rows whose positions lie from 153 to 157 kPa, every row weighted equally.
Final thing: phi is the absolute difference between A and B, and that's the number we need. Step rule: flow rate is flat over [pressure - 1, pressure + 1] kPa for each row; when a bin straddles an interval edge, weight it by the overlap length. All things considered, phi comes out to 0.07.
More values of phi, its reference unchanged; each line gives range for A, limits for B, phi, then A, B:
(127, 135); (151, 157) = 0.19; 0.29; 0.10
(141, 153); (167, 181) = 0.13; 0.08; 0.21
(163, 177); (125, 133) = 0.08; 0.22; 0.14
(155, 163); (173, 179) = 0.05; 0.14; 0.09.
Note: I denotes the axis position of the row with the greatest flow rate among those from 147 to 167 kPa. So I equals 150.0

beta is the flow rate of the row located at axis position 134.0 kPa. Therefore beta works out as 1.834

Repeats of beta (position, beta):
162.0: 2.25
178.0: 3.181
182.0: 3.27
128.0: 2.832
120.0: 3.695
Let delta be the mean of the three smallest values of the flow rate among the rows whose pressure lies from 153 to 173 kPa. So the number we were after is 2.2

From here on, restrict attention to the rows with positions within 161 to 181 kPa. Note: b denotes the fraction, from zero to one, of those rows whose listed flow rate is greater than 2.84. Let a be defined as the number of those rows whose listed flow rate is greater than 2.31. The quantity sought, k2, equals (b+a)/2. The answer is 2.1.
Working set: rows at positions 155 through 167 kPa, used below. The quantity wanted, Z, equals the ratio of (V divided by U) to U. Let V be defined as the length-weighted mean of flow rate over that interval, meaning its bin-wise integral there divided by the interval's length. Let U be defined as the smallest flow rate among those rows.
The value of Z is 0.52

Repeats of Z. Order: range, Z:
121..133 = 0.55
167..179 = 0.54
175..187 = 0.47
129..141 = 0.71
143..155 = 0.44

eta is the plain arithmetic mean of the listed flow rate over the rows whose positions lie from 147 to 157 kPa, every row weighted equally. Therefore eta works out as 2.6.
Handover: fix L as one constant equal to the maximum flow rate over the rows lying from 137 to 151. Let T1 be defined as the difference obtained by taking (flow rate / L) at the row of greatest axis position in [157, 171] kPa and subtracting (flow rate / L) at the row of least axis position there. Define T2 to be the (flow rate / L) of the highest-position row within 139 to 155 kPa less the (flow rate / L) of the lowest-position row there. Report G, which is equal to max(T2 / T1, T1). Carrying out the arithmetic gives -0.19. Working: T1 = -0.19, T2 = 0.3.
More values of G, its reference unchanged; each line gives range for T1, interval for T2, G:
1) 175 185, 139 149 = 1.26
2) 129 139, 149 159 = 0.22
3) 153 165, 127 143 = 2.71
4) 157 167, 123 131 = 1.53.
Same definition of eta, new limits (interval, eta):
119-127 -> 3.4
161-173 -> 2.2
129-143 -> 2.0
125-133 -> 2.7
